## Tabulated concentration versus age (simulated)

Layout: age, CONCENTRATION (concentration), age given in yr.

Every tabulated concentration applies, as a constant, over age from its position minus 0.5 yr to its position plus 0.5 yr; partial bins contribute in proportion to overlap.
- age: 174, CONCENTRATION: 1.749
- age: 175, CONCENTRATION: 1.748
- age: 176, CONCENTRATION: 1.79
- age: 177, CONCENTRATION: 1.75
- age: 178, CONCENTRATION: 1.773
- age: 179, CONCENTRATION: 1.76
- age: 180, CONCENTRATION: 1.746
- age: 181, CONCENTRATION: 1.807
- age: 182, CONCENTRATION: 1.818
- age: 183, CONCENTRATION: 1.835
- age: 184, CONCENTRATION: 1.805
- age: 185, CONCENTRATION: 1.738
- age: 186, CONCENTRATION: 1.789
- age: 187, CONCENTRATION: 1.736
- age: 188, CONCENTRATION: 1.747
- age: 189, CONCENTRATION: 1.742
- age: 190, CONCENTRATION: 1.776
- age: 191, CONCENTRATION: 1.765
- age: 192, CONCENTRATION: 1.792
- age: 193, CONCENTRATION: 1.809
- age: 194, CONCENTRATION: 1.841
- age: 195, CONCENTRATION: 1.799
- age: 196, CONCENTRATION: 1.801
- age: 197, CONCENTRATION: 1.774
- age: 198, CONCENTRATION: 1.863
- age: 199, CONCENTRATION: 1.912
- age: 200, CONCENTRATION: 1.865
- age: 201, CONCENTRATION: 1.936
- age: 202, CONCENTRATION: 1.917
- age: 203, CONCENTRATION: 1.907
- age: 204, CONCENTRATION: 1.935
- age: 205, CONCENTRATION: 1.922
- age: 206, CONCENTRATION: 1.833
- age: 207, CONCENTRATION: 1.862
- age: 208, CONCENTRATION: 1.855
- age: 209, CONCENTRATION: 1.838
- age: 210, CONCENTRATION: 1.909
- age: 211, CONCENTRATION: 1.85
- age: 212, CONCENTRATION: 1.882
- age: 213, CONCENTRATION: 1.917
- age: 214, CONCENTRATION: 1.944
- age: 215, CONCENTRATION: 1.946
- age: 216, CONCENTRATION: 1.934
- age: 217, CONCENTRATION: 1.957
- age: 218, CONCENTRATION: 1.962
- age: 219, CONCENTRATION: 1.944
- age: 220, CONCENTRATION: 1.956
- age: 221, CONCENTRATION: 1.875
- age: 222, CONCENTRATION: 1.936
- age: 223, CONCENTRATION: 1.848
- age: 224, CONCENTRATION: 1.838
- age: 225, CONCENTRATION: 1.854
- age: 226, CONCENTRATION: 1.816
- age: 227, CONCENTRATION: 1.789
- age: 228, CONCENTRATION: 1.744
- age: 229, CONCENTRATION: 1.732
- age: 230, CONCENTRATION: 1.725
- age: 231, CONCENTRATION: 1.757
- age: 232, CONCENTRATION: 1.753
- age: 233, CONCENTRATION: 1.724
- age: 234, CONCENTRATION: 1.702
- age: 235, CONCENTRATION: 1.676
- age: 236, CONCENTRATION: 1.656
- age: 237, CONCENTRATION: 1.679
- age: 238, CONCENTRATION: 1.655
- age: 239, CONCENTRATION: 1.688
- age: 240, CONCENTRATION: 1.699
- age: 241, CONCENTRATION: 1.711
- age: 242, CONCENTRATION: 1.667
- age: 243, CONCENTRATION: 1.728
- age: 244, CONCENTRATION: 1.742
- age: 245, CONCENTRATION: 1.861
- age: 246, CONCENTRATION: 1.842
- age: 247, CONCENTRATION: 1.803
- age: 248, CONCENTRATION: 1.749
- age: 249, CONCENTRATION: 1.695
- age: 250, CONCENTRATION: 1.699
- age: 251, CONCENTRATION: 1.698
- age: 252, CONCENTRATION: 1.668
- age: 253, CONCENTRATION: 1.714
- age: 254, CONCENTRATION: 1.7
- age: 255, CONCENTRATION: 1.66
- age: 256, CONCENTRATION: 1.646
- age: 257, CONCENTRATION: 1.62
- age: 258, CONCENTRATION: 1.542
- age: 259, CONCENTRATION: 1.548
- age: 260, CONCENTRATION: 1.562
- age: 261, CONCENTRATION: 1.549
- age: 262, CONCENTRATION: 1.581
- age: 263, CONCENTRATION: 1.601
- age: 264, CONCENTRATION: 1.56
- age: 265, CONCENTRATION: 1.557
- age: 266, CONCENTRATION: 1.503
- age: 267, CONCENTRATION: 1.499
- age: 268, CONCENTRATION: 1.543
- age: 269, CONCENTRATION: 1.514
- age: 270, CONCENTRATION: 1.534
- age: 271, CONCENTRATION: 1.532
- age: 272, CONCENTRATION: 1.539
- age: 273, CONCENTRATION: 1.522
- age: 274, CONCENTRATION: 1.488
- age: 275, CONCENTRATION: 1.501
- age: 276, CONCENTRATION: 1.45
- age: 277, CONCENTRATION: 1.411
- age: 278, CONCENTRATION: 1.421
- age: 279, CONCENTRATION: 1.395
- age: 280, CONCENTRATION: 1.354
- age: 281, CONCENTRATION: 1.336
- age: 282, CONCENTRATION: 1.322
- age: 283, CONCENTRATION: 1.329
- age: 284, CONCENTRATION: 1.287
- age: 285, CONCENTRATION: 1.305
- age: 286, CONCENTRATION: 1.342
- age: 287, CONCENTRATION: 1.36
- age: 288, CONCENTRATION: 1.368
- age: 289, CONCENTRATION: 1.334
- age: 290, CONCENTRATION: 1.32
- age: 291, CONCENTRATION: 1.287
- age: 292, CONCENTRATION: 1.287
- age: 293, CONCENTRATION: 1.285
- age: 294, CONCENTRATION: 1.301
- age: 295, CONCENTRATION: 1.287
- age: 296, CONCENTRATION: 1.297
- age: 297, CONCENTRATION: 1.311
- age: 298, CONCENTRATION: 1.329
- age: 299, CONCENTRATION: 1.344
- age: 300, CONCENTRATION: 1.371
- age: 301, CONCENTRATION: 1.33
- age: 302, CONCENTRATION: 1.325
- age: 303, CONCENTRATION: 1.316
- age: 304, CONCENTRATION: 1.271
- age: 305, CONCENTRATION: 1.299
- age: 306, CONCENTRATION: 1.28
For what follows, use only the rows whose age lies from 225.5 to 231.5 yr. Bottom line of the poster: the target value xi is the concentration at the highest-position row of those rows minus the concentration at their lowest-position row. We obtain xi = -0.06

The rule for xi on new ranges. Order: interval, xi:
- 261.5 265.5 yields -0.02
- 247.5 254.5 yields -0.05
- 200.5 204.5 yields 0.00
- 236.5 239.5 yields 0.01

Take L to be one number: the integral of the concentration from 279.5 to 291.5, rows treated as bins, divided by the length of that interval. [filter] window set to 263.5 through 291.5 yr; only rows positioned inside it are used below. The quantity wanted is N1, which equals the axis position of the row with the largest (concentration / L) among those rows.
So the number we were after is 264 yr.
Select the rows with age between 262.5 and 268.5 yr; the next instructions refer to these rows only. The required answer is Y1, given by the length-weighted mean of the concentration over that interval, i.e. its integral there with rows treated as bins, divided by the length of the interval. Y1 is 1.54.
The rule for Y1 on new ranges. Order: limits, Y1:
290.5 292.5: 1.29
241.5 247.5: 1.77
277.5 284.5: 1.35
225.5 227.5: 1.80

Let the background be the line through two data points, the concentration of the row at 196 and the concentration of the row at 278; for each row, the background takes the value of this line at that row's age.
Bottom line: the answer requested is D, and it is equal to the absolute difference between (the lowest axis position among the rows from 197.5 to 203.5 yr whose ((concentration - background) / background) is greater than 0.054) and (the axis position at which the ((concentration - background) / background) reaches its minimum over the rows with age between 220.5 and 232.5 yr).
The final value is 31 yr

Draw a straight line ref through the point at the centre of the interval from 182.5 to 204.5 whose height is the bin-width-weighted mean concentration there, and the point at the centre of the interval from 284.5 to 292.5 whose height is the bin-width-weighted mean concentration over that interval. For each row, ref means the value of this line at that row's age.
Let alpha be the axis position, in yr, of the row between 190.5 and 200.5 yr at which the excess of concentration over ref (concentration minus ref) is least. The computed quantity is 191 yr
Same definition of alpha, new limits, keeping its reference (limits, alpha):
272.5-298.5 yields 284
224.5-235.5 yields 235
